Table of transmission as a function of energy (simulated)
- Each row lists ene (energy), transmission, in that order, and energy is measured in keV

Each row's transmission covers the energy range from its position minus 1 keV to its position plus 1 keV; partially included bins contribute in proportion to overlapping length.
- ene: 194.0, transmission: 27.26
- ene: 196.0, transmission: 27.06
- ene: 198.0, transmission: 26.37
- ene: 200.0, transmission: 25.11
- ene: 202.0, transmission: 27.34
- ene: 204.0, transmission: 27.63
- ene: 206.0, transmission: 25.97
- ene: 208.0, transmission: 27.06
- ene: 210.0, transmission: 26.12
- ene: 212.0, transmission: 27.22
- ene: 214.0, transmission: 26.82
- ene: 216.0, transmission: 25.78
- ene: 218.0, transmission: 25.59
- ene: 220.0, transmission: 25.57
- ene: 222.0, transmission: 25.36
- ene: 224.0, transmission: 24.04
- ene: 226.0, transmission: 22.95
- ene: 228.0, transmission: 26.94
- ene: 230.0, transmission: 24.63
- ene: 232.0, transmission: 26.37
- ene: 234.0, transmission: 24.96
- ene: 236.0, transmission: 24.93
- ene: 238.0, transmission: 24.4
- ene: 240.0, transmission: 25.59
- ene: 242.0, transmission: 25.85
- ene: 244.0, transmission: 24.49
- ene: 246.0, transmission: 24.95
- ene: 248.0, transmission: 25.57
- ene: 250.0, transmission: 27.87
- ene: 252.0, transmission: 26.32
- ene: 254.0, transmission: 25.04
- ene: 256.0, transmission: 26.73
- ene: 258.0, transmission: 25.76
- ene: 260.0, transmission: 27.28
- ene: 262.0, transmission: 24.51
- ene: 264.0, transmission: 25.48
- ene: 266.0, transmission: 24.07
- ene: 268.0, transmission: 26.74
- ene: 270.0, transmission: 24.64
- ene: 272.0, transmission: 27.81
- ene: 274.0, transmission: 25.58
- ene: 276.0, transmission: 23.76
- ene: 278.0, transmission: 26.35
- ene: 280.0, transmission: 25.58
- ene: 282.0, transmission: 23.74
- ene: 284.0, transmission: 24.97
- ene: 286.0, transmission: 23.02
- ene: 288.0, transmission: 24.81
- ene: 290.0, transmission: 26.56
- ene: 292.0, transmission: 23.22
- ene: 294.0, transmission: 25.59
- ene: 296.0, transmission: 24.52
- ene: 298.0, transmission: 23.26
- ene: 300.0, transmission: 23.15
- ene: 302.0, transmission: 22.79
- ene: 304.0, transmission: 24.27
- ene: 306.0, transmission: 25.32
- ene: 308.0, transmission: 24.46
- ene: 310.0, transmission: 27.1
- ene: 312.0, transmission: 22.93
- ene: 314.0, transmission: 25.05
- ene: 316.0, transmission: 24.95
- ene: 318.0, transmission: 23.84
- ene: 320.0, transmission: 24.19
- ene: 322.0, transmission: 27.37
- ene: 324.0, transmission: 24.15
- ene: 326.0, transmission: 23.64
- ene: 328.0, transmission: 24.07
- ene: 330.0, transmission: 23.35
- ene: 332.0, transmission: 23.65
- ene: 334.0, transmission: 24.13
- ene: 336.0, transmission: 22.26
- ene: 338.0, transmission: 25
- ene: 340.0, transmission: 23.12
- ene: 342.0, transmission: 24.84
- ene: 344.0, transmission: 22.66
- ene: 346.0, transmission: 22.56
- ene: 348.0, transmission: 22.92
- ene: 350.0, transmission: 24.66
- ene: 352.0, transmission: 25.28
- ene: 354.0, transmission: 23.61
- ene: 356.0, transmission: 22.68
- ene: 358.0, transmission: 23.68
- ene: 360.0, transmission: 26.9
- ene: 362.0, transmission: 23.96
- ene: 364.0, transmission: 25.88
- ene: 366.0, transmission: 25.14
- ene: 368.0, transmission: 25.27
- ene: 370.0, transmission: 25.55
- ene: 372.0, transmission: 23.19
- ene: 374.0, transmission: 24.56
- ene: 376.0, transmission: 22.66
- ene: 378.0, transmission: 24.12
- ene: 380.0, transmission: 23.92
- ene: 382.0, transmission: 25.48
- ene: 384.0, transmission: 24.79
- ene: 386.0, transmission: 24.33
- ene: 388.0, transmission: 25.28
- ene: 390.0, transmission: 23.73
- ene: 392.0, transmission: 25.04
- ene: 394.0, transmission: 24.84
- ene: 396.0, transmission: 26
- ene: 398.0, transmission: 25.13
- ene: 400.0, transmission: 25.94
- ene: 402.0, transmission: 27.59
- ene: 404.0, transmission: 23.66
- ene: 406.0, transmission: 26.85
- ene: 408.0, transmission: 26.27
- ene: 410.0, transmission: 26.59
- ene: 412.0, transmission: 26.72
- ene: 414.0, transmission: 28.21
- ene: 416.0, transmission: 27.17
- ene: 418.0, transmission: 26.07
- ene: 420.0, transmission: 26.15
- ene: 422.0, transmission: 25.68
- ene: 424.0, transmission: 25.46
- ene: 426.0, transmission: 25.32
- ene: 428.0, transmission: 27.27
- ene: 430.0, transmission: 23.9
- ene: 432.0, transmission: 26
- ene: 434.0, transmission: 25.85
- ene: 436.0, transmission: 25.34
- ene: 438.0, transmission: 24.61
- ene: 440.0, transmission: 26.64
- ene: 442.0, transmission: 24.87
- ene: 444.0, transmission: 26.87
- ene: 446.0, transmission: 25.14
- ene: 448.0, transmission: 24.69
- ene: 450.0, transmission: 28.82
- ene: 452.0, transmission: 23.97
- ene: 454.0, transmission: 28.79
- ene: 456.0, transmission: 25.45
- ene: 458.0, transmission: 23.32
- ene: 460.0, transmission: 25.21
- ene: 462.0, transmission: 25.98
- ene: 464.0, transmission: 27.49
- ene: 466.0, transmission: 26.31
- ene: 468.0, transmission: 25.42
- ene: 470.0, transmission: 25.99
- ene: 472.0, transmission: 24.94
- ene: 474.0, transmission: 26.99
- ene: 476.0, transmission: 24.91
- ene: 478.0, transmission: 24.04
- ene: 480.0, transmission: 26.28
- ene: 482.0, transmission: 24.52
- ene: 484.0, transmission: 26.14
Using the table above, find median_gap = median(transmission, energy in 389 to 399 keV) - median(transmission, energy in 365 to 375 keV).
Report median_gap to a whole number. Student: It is 0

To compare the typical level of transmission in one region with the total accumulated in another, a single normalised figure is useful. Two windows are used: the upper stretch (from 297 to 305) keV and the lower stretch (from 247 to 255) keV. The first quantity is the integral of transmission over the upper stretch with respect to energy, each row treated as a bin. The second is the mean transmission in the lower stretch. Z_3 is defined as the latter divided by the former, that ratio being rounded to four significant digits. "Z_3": 0.1402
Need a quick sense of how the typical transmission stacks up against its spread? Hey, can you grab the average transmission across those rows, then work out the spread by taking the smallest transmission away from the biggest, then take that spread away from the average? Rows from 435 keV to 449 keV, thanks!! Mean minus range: 23.2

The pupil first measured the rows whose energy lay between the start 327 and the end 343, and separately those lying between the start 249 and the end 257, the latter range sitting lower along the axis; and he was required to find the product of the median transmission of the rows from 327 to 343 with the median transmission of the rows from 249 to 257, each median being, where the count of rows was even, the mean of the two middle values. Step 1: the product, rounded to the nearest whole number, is 633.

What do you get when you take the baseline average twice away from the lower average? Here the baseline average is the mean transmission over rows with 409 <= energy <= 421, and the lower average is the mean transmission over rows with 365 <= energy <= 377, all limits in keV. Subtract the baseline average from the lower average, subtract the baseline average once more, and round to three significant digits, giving -29.2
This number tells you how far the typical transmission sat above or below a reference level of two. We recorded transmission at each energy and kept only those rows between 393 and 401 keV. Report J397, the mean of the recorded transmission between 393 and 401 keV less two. 23.5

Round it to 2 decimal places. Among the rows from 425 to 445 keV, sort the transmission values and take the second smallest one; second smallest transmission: 24.61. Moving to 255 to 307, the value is 23.02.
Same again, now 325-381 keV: 22.56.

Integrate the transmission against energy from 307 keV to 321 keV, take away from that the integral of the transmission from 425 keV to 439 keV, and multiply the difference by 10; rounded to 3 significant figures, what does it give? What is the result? -115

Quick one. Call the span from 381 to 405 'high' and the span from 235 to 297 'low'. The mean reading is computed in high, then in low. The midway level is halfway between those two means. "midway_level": 25.2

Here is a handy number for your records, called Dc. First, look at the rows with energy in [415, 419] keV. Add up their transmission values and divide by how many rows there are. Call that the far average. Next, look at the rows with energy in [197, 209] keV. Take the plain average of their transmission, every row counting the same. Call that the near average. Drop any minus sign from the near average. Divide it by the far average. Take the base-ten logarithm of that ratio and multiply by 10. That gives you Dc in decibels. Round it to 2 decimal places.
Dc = -0.01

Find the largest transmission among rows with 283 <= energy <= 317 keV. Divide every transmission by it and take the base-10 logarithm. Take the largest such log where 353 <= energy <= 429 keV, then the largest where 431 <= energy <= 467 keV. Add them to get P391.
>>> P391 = 0.044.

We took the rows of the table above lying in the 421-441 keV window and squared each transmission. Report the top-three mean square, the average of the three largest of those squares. 710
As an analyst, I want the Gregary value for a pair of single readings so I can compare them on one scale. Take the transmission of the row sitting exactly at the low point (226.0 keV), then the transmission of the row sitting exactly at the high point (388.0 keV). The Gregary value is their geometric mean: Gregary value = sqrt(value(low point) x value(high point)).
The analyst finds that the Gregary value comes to 24.1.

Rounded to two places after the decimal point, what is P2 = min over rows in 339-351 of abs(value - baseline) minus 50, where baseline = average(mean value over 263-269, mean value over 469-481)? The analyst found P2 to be -49.36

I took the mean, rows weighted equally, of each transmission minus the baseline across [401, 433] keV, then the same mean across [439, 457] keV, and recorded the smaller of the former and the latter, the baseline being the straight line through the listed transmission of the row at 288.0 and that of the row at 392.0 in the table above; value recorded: 0.97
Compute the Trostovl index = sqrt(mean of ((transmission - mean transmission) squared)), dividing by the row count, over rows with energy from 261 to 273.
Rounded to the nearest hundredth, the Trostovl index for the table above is 1.33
